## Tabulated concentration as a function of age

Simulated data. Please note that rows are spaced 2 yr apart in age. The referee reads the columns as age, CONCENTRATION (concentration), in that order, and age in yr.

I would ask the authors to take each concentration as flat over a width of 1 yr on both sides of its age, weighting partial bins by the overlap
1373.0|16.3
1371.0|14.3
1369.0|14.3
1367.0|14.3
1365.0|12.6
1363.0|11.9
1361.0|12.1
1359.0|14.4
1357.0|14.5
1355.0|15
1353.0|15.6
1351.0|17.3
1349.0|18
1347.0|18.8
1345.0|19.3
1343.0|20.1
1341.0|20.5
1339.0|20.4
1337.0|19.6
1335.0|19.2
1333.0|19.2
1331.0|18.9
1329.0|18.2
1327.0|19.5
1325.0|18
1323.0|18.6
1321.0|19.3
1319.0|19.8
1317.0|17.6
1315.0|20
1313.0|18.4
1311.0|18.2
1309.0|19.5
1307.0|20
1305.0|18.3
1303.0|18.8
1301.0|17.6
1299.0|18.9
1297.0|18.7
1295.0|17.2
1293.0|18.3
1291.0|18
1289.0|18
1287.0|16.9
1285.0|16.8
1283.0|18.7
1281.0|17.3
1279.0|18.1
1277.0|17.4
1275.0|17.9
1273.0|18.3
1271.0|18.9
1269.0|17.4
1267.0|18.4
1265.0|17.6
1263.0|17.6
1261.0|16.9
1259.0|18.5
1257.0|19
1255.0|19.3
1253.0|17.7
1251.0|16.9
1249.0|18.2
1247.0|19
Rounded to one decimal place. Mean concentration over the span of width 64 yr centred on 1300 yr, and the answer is 18.4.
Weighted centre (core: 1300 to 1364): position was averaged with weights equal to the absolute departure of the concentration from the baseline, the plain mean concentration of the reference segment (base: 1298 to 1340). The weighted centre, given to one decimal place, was 1346.3 yr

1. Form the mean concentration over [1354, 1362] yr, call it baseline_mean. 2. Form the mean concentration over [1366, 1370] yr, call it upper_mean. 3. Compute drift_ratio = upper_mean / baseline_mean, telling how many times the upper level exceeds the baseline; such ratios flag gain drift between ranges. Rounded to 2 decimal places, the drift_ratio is 1.02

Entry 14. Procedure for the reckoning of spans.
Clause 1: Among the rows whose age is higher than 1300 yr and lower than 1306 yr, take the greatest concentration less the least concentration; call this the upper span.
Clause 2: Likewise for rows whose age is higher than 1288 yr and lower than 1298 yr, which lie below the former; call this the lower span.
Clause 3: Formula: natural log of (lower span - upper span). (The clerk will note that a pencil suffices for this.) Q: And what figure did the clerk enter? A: -1.2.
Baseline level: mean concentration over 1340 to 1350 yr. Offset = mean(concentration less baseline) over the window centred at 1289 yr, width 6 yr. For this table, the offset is -1.7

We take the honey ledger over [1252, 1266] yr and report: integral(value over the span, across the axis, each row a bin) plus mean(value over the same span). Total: 271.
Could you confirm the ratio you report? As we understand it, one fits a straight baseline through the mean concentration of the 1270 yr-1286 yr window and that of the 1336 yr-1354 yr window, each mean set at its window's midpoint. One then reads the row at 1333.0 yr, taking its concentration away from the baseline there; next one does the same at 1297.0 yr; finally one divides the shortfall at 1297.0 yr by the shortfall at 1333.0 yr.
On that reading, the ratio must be 1.0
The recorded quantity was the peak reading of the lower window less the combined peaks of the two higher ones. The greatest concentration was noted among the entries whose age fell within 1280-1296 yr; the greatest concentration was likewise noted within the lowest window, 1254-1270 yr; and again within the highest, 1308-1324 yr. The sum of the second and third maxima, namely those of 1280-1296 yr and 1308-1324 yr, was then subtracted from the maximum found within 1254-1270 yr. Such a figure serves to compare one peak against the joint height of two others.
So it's -19.4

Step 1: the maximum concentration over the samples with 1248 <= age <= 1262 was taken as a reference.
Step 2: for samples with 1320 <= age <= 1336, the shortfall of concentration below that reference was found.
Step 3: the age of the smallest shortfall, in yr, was 1327.0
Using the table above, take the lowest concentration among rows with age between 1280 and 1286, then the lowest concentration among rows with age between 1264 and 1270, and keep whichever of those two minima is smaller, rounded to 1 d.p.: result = 16.8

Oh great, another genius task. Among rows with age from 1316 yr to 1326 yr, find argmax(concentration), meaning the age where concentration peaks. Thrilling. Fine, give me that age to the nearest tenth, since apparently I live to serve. 1319.0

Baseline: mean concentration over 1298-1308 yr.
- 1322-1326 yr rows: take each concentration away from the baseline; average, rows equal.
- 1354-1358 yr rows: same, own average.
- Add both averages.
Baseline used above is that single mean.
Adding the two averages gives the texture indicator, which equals 4.4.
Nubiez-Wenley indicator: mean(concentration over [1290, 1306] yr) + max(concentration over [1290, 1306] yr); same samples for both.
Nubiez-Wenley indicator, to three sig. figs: 37.1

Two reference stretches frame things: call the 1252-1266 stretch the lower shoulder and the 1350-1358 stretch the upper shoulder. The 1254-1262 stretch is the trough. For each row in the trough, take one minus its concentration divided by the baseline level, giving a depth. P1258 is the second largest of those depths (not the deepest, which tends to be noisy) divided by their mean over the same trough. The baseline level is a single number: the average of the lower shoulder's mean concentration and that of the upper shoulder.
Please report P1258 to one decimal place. 1.0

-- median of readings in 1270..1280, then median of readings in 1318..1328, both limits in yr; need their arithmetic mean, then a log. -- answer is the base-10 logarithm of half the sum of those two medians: 1.27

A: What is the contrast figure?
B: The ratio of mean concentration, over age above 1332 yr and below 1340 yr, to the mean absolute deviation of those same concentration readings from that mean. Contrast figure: 49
